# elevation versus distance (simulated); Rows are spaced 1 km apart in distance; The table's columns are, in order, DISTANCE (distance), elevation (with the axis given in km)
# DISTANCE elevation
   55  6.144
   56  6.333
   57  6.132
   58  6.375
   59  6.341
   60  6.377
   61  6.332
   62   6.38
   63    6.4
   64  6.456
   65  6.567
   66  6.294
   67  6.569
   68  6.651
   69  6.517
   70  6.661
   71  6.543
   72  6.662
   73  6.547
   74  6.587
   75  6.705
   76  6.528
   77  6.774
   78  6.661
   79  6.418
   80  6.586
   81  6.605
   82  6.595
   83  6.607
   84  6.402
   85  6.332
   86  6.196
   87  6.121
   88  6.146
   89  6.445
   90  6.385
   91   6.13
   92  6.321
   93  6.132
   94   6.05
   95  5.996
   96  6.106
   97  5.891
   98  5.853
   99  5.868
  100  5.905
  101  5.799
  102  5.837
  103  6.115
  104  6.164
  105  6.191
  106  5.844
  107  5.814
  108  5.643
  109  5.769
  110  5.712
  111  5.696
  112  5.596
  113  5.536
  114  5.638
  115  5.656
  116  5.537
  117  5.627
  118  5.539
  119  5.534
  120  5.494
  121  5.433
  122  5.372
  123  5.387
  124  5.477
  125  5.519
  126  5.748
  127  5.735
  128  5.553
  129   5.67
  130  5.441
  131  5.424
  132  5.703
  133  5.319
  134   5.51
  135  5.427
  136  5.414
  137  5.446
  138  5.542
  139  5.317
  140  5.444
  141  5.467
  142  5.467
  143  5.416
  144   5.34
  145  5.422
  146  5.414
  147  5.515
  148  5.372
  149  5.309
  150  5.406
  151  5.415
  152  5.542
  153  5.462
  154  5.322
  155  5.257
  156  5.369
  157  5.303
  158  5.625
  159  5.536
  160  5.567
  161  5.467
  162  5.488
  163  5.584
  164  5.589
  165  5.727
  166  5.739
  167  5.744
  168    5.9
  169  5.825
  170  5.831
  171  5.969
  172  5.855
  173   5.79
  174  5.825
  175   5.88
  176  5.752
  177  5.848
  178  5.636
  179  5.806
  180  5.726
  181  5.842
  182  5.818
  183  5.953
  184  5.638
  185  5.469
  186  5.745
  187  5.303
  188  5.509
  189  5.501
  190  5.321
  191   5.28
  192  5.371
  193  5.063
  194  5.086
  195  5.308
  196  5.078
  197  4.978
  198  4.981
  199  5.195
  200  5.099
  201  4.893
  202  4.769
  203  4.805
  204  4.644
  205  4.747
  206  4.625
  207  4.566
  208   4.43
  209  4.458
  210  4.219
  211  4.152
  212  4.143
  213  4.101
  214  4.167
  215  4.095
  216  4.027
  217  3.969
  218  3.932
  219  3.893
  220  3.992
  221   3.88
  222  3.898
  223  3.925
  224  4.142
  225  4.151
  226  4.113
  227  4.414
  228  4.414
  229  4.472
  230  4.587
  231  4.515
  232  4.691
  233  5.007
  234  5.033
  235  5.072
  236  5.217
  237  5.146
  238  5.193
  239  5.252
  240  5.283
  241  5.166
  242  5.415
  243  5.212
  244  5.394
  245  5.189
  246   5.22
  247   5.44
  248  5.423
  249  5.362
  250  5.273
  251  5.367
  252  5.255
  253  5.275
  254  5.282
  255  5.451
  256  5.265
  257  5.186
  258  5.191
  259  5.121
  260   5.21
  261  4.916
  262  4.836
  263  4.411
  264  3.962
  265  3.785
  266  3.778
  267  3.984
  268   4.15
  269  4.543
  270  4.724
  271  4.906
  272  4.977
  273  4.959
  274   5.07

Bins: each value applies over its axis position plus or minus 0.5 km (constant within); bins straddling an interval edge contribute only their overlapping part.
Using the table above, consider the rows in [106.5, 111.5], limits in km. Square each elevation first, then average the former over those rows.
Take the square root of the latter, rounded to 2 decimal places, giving 5.73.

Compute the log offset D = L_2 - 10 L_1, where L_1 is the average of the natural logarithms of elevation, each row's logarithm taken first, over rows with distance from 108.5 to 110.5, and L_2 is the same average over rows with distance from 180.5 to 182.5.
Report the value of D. -15.7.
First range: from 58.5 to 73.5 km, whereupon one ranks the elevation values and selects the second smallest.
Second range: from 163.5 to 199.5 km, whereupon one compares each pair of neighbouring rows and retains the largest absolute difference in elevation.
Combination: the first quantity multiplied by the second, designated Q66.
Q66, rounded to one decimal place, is 2.8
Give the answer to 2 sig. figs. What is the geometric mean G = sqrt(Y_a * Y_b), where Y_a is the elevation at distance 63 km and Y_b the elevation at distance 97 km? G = 6.1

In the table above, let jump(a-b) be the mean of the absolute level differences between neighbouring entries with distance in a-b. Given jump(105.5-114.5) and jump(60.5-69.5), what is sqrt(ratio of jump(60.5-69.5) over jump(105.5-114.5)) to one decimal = 1.2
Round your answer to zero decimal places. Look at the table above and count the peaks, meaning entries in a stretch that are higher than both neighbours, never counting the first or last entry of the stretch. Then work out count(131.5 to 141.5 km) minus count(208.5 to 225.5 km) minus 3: -3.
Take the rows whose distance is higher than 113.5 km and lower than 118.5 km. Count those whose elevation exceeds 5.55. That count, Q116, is 3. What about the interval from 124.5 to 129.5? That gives 4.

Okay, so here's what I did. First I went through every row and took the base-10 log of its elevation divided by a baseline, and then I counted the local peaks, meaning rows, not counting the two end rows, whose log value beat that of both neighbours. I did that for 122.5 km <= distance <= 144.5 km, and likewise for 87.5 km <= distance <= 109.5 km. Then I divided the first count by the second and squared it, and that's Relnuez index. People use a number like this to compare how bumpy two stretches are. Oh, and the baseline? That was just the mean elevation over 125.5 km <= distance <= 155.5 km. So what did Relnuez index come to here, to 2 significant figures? 1.0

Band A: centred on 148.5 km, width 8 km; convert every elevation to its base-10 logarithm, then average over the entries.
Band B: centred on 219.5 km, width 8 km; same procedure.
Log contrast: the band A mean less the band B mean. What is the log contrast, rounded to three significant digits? 0.139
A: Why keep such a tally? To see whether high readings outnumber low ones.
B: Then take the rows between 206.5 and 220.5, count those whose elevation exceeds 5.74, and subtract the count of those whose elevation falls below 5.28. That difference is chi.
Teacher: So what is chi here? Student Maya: -14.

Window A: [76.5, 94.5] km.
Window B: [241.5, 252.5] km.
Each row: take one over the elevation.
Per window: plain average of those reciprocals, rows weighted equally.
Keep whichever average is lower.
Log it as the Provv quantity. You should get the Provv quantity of 0.157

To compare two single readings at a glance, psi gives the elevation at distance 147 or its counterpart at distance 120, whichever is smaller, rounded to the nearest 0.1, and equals 5.5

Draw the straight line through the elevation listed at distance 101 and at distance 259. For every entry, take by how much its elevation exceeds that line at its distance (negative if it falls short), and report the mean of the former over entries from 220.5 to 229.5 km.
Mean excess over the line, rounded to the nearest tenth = -1.1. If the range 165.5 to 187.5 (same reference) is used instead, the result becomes 0.3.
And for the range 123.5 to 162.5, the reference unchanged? -0.2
